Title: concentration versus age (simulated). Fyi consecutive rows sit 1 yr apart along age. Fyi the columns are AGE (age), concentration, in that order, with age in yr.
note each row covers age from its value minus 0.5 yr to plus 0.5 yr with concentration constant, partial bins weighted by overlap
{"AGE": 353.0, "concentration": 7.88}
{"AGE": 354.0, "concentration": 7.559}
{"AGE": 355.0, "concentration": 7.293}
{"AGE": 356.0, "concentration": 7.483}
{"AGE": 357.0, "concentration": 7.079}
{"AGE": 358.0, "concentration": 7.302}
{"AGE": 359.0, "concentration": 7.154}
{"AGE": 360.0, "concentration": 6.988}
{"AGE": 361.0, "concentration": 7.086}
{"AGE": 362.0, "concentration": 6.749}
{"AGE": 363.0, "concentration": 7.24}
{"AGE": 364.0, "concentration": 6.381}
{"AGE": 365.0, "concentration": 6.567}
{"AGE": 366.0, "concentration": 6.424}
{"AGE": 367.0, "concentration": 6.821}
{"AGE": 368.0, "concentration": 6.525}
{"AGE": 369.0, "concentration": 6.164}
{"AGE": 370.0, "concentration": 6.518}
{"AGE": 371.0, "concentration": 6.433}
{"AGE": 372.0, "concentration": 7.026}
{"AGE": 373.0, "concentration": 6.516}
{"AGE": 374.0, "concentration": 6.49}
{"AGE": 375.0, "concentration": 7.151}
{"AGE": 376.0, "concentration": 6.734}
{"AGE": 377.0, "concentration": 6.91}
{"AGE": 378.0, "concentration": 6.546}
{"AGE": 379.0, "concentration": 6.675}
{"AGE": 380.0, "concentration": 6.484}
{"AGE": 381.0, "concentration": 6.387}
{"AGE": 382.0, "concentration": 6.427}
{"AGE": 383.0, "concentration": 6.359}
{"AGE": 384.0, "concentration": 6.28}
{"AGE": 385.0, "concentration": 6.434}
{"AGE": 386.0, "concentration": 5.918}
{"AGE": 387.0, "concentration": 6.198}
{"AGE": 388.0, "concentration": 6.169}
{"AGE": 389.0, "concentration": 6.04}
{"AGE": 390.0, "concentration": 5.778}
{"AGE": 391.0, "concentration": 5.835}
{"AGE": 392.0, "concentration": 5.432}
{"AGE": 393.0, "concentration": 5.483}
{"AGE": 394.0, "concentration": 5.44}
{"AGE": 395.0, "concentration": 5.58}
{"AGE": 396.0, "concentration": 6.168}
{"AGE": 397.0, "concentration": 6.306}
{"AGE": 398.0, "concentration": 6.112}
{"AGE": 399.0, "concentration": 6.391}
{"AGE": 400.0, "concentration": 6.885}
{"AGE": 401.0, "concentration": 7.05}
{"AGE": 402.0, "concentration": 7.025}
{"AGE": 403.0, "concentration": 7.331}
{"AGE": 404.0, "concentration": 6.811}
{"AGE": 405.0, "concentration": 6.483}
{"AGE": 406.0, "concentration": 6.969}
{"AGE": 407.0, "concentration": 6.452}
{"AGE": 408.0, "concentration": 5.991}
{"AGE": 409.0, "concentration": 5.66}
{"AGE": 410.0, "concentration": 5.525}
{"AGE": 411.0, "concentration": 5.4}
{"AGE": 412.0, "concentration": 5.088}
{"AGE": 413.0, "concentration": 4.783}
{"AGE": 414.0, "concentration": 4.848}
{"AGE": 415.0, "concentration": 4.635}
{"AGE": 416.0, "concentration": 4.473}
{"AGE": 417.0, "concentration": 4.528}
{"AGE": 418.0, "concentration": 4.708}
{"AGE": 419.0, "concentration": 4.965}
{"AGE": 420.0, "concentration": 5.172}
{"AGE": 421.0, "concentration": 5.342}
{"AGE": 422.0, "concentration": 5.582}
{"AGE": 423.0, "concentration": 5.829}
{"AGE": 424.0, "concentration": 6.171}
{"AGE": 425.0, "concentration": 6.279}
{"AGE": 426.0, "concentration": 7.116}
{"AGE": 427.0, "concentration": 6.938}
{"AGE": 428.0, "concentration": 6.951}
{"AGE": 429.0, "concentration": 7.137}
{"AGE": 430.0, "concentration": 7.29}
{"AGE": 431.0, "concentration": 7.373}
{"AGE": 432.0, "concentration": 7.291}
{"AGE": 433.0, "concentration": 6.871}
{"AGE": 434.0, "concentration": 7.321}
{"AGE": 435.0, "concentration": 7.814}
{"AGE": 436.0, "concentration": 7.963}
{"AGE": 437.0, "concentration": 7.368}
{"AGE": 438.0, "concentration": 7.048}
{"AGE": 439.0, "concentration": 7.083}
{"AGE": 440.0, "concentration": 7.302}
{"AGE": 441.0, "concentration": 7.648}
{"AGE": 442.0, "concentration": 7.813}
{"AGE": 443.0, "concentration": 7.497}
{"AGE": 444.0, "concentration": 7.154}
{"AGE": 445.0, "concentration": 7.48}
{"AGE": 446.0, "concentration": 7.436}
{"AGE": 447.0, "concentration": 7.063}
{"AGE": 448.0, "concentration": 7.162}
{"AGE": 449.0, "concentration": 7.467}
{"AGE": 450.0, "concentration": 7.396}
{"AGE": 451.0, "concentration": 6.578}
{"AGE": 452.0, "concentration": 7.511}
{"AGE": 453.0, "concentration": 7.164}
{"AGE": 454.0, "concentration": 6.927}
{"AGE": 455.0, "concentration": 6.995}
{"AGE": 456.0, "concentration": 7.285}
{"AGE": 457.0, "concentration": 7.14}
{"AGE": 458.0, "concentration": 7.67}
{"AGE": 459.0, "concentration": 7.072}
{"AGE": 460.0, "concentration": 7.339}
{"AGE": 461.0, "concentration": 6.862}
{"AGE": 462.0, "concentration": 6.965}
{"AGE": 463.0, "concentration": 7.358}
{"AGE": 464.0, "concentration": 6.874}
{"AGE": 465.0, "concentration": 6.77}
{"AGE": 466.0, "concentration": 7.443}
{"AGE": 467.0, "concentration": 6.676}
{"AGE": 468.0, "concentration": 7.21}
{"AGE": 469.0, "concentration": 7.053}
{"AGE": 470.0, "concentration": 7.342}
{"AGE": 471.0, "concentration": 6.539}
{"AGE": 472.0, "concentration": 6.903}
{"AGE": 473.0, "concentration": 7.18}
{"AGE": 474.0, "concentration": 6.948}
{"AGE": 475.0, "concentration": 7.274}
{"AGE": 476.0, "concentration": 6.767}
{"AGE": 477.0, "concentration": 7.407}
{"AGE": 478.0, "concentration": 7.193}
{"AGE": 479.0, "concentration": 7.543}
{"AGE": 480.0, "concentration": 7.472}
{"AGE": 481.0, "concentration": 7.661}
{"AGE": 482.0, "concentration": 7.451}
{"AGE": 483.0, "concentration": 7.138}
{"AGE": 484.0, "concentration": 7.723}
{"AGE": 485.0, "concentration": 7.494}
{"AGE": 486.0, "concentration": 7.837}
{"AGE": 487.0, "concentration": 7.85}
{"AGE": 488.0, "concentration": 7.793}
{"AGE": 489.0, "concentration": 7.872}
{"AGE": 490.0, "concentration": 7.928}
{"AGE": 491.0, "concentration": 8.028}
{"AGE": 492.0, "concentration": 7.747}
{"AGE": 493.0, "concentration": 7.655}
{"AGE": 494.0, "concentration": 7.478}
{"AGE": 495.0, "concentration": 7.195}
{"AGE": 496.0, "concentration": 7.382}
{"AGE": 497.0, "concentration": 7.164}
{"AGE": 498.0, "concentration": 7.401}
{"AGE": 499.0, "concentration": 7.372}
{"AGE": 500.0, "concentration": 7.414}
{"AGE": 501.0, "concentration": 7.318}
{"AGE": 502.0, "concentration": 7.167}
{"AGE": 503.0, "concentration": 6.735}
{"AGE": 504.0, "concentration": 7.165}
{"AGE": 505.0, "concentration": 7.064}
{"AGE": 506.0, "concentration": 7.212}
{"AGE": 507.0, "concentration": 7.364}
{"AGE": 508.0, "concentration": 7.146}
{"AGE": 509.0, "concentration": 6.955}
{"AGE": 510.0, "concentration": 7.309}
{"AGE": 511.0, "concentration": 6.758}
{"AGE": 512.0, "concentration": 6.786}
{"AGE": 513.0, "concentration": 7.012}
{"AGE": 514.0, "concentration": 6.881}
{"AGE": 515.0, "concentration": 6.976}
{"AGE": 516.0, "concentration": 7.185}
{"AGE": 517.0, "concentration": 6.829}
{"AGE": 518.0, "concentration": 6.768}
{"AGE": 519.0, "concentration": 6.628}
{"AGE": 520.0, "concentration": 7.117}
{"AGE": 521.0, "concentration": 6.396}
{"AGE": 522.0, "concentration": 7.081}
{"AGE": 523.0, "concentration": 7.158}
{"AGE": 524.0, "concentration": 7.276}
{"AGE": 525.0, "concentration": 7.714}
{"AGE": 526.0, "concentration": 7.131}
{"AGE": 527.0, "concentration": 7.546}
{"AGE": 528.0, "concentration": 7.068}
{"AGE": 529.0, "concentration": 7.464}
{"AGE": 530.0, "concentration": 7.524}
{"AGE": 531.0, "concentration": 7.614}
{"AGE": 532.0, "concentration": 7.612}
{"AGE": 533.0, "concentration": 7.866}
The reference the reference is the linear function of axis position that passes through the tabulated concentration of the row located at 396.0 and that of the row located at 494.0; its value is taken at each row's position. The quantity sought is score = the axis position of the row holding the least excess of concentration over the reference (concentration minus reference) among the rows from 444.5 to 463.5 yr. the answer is 451.0 yr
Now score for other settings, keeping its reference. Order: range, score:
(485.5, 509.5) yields 503.0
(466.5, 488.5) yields 471.0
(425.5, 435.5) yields 433.0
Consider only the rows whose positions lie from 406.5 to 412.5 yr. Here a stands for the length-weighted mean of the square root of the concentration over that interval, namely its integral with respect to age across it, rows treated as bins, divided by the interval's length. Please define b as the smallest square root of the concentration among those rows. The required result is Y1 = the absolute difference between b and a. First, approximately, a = 2.38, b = 2.26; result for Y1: 0.13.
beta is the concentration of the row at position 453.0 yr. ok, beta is 7.164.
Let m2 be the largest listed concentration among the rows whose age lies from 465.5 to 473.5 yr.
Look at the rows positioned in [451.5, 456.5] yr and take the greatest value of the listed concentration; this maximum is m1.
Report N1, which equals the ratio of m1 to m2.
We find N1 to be 1.01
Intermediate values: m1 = 7.511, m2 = 7.443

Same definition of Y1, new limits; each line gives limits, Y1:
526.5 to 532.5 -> 0.07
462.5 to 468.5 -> 0.07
